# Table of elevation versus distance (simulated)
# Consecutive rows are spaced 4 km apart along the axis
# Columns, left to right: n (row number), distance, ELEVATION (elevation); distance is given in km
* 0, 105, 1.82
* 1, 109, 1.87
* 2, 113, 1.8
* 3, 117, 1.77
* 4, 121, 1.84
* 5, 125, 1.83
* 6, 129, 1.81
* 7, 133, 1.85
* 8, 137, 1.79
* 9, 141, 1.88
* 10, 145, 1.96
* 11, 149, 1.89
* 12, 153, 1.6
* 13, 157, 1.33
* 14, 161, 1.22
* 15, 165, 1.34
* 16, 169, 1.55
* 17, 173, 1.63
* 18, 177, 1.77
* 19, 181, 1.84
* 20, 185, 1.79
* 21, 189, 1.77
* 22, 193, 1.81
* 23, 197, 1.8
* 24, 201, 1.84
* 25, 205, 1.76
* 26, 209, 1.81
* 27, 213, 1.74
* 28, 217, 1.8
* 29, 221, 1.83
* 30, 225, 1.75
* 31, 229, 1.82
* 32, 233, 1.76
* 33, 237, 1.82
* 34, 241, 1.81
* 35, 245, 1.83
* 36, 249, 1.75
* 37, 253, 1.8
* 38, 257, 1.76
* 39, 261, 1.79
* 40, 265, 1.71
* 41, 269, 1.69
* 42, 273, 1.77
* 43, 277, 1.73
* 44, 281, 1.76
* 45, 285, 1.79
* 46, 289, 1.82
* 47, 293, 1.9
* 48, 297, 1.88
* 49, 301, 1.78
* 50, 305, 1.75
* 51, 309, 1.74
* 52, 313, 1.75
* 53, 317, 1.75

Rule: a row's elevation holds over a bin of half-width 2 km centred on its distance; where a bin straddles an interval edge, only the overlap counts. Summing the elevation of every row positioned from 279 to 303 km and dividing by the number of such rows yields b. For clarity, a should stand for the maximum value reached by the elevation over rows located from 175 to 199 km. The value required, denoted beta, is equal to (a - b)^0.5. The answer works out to 0.1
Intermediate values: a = 1.84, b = 1.82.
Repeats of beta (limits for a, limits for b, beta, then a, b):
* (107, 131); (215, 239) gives 0.3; 1.87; 1.80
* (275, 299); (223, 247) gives 0.3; 1.9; 1.80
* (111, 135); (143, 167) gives 0.5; 1.85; 1.56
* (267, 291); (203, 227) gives 0.2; 1.82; 1.78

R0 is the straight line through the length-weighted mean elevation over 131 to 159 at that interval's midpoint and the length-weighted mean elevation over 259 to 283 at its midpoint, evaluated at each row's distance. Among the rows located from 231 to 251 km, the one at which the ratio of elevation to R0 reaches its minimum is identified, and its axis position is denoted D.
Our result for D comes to 249 km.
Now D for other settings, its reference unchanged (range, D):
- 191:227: 213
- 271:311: 277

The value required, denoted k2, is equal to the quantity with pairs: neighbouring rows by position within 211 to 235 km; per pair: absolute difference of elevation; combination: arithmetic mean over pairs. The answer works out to 0.060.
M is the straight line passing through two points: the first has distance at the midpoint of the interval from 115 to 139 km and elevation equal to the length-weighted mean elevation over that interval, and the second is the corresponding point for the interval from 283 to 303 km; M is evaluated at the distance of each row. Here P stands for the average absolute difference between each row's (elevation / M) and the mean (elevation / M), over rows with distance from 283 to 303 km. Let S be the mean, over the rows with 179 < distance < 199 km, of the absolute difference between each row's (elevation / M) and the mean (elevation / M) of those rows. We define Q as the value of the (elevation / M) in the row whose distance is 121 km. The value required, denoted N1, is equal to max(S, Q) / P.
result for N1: 42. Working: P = 0.0243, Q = 1.01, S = 0.010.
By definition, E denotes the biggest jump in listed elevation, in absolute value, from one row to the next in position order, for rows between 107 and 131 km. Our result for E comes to 0.070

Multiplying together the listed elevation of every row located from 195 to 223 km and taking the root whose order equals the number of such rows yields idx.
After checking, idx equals 1.80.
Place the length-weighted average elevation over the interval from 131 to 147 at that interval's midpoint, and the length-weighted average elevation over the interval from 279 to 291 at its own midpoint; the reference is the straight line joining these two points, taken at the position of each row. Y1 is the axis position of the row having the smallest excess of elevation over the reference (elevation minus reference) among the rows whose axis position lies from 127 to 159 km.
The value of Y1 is 157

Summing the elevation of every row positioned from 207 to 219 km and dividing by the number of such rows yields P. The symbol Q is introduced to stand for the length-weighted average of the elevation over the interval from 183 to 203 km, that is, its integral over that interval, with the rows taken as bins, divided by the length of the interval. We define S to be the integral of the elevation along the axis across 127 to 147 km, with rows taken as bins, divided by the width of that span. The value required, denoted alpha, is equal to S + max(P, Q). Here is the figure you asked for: 3.66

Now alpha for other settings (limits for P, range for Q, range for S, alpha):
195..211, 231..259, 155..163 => 3.08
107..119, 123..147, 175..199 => 3.65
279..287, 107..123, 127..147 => 3.68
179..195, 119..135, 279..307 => 3.64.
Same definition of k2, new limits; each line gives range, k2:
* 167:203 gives 0.056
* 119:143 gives 0.044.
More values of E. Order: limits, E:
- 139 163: 0.290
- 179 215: 0.080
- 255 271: 0.080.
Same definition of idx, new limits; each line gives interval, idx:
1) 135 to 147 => 1.88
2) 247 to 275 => 1.75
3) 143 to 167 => 1.53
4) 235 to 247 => 1.82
